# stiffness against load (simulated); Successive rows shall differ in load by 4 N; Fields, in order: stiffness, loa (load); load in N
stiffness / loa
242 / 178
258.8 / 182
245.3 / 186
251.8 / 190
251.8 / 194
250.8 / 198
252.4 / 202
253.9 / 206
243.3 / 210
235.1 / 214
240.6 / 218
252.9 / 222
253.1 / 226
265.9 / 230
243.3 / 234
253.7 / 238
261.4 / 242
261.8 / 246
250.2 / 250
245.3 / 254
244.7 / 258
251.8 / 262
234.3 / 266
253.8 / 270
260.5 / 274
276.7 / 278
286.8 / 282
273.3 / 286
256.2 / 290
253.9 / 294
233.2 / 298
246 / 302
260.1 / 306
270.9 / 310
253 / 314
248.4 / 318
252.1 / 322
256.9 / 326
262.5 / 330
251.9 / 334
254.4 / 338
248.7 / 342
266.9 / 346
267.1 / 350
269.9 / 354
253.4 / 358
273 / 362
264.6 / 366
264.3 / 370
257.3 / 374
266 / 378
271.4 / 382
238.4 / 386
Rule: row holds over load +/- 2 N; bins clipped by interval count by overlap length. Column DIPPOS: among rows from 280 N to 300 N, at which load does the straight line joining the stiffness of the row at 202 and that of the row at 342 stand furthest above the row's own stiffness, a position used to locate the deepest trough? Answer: 298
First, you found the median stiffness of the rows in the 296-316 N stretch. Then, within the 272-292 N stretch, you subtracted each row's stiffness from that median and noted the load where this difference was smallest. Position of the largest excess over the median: 282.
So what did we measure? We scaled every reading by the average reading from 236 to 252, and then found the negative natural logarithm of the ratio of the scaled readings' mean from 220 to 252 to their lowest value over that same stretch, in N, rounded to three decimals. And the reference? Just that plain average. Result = -0.048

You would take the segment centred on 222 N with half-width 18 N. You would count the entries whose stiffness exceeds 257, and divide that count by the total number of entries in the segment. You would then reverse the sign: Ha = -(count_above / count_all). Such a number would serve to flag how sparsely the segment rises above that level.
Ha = -0.11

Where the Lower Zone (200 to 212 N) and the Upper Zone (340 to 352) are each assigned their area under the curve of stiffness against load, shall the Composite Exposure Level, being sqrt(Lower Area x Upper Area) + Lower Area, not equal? 6062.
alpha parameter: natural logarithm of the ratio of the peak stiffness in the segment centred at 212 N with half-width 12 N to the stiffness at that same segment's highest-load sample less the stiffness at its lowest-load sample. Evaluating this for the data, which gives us 6.2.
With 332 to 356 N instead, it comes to 2.7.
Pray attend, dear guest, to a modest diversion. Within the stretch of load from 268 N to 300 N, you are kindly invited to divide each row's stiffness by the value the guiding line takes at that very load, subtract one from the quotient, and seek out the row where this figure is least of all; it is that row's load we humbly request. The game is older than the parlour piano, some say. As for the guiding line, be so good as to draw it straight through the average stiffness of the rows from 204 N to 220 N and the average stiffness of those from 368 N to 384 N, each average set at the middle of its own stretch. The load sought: 298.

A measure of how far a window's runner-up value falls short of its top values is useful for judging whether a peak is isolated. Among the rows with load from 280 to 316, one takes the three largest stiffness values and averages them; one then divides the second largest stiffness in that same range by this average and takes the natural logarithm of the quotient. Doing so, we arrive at -0.013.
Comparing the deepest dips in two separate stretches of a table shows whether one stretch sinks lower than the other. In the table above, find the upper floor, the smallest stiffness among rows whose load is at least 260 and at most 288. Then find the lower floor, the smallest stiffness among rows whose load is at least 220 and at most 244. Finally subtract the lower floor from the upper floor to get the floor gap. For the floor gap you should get -9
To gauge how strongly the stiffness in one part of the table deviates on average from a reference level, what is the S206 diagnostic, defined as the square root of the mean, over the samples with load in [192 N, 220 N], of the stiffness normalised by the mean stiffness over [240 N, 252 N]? 0.98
